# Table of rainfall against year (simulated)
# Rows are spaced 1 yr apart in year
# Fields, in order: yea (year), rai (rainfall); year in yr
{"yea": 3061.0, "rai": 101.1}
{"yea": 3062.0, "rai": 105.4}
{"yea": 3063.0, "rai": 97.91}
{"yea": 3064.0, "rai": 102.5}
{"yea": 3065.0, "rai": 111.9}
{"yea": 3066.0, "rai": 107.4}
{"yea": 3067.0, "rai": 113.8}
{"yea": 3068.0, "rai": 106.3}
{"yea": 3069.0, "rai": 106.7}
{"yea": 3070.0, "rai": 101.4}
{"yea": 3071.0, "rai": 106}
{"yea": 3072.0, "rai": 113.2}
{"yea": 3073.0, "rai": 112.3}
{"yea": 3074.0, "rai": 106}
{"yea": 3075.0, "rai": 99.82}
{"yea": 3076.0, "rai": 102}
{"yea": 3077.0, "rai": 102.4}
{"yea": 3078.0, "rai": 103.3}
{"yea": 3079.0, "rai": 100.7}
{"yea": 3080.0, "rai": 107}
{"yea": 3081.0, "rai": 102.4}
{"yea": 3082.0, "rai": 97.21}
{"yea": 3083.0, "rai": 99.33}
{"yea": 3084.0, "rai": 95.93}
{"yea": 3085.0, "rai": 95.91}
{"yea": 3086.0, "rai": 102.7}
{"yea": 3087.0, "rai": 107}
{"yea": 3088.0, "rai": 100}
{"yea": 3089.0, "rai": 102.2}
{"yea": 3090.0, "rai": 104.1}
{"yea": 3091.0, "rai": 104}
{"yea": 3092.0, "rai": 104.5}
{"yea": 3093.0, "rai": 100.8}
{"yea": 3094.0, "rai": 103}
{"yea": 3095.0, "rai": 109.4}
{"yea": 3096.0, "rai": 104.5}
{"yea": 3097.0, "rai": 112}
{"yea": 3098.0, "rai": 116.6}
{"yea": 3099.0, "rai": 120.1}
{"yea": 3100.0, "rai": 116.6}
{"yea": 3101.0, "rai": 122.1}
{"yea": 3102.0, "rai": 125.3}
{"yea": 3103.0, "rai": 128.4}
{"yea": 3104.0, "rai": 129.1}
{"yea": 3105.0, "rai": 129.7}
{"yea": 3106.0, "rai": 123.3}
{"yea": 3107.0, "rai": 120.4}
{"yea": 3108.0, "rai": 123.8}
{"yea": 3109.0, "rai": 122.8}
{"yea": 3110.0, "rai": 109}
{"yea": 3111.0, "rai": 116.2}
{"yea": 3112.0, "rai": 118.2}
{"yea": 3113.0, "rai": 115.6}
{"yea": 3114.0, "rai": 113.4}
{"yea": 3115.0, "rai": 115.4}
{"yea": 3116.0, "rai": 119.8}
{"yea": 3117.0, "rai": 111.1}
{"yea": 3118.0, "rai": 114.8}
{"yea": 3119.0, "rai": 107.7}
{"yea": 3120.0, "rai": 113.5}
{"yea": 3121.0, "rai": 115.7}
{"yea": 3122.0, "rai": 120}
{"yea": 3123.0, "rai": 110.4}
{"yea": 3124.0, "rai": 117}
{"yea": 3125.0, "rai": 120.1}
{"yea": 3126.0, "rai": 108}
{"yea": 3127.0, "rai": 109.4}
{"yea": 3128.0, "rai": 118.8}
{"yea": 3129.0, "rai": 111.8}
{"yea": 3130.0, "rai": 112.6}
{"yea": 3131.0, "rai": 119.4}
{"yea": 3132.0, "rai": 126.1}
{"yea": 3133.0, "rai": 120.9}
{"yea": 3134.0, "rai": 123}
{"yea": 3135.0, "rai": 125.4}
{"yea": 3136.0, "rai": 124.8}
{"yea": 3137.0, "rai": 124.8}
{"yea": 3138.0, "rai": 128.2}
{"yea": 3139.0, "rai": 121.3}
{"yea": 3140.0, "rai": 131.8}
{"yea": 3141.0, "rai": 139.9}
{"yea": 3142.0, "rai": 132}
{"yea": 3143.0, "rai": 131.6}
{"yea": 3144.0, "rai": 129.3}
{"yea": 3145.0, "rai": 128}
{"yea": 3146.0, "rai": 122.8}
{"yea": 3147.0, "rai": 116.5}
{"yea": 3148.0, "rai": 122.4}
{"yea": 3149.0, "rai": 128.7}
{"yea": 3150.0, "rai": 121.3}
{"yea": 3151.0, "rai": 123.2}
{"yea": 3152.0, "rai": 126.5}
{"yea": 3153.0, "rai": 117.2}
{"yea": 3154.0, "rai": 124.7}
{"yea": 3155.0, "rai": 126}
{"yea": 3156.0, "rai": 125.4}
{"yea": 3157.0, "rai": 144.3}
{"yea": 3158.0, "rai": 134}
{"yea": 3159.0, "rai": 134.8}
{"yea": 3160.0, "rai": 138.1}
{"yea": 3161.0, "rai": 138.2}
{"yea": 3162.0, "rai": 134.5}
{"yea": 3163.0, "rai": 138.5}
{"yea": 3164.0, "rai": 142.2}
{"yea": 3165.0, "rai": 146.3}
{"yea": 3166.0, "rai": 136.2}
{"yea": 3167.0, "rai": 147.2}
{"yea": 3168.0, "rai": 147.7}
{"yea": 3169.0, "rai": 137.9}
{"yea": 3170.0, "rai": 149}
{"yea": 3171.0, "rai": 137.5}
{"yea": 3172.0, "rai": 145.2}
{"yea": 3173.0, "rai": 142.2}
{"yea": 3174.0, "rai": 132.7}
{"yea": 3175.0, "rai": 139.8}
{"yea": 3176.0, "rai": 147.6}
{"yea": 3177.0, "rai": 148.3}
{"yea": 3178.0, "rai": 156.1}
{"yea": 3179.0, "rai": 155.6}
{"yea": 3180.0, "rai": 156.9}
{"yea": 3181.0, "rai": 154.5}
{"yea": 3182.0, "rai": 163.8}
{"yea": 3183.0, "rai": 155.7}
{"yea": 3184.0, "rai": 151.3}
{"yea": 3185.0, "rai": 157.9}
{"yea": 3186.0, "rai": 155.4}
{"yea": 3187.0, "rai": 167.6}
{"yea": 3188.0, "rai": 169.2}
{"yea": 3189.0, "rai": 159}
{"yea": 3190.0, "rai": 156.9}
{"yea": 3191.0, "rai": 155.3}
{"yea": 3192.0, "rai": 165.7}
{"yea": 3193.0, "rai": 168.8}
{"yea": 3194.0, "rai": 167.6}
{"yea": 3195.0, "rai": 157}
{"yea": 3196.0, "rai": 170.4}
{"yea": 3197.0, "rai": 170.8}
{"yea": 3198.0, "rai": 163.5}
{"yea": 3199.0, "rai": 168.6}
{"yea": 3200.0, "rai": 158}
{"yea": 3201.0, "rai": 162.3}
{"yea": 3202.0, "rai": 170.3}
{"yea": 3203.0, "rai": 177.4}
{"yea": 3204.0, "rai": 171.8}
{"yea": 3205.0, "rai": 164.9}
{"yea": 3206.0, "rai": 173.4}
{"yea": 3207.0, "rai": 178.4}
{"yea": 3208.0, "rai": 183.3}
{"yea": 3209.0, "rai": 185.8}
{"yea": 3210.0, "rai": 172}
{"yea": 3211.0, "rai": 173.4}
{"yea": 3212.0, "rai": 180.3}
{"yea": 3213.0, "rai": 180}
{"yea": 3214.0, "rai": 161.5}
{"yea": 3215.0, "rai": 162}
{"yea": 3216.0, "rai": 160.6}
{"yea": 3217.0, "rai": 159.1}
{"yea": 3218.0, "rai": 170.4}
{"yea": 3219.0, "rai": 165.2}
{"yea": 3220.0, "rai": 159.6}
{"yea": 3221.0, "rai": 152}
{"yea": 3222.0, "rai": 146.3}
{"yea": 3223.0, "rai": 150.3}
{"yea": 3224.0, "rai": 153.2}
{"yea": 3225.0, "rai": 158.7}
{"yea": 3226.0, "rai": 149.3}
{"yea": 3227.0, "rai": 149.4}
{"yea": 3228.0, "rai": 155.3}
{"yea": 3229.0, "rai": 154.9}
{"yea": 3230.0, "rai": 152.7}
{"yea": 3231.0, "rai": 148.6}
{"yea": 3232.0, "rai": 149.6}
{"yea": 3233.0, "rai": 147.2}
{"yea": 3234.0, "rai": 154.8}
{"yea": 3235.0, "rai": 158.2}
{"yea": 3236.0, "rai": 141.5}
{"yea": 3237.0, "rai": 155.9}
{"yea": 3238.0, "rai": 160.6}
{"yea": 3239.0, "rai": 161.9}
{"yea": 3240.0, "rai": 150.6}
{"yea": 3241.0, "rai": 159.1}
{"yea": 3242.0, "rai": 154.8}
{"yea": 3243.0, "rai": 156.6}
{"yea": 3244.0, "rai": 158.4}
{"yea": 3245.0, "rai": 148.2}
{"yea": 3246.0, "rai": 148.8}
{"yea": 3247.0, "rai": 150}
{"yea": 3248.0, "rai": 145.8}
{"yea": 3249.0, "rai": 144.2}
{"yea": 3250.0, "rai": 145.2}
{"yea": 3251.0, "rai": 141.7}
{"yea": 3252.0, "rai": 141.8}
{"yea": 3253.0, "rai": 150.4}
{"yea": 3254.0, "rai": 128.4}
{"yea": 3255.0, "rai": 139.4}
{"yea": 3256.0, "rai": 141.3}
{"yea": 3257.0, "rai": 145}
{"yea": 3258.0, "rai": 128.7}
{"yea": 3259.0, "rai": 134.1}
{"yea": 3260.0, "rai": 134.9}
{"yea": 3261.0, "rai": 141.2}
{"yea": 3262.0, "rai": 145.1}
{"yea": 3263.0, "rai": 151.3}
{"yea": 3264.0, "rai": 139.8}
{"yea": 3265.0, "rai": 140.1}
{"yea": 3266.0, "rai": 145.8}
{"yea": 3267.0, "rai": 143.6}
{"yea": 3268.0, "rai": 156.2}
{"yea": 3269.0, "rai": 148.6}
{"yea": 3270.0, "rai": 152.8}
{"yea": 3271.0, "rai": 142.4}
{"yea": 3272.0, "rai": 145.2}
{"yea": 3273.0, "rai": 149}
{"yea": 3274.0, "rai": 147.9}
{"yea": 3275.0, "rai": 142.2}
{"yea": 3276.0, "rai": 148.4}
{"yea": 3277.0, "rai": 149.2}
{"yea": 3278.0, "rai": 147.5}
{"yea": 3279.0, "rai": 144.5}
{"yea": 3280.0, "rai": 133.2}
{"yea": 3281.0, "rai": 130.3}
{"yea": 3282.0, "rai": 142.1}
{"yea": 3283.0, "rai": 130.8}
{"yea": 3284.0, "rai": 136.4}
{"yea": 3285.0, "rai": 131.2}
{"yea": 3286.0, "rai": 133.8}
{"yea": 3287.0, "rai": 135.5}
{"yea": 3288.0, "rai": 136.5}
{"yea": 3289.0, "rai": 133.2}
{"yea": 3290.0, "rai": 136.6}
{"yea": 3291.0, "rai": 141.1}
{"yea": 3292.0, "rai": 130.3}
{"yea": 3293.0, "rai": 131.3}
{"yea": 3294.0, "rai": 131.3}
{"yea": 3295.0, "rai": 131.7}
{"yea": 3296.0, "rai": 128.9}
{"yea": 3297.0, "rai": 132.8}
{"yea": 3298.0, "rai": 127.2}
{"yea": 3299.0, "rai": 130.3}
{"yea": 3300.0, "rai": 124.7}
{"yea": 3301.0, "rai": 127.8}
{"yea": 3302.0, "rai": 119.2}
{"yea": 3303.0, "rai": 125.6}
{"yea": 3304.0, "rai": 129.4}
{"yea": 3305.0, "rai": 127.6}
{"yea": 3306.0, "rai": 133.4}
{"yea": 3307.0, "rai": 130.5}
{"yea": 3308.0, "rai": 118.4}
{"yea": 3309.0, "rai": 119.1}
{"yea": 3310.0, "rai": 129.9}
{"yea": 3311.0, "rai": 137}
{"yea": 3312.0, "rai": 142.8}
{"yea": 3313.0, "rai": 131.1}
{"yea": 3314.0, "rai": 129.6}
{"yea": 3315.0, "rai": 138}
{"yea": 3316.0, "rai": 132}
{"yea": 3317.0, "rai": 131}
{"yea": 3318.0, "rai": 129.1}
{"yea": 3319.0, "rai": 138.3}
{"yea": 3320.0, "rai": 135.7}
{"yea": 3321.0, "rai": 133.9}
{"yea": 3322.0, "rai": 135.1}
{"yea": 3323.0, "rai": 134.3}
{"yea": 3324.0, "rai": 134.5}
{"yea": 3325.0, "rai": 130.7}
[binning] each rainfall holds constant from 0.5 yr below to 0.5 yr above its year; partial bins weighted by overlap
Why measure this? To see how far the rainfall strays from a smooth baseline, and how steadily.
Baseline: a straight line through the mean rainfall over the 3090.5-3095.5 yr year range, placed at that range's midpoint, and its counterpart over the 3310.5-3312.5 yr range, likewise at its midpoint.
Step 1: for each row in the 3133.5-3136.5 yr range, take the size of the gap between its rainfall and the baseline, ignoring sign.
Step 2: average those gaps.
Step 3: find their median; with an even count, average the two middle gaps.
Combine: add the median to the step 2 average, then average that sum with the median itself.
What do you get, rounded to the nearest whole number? 20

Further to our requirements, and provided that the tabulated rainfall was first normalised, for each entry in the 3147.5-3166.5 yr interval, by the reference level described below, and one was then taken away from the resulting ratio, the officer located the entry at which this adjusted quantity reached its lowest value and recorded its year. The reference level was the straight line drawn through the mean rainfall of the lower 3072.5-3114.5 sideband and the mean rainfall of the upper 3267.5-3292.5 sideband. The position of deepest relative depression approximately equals 3153.0 yr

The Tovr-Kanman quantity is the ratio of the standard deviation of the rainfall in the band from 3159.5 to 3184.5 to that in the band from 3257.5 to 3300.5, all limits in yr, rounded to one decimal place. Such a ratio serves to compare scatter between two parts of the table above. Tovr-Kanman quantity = 1.0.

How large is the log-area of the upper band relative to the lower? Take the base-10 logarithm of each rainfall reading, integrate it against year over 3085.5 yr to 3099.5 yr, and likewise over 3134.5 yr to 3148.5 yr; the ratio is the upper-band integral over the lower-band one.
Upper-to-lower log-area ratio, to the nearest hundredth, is 1.04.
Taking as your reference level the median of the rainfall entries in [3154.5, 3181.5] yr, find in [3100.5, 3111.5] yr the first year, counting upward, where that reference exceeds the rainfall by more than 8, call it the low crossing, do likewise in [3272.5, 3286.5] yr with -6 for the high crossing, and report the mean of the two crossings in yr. 3187.5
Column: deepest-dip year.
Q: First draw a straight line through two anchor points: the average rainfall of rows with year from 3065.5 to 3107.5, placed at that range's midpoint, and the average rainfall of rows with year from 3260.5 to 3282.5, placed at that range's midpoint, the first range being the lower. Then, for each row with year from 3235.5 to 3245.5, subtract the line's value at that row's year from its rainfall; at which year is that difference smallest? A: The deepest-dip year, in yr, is 3236.0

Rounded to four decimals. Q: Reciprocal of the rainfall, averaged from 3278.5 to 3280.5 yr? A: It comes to 0.0072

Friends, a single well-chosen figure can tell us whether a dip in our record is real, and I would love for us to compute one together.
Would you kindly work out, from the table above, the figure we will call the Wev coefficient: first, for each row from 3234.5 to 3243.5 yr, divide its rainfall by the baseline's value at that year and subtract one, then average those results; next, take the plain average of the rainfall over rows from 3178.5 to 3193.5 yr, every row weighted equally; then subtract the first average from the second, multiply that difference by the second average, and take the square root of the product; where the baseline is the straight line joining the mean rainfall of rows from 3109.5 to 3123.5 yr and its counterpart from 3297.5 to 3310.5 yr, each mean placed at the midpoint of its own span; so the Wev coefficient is 159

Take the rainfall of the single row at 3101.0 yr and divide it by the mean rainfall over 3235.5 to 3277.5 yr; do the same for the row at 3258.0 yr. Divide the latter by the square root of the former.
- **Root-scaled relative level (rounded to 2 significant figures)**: 0.96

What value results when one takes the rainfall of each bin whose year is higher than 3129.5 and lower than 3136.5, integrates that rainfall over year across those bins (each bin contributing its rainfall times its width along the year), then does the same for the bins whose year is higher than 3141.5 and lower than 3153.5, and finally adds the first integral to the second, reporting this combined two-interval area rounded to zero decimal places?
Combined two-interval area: 2352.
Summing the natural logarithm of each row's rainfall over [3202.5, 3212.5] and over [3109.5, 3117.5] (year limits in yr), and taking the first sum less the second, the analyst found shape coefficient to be 14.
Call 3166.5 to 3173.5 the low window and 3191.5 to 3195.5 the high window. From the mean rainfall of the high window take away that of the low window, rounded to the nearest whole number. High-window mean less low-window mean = 21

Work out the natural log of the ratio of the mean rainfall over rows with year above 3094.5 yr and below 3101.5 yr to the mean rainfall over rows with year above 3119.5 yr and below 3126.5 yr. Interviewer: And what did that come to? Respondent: 0.00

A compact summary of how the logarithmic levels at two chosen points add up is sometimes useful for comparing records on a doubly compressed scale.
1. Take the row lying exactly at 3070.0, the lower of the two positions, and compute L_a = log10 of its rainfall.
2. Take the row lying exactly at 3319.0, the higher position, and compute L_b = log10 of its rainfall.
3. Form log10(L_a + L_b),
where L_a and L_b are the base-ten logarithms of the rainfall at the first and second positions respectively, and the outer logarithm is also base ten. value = 0.618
